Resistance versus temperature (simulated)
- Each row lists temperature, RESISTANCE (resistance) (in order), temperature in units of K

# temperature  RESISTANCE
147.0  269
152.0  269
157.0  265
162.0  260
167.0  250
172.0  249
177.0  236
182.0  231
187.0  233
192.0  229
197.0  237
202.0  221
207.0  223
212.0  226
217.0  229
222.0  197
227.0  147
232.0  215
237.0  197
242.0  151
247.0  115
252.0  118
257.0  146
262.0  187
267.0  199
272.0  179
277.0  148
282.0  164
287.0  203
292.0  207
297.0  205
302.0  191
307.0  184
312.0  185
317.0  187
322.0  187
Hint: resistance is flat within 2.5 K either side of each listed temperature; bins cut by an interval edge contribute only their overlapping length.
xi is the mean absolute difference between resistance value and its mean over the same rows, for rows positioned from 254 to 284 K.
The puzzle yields 18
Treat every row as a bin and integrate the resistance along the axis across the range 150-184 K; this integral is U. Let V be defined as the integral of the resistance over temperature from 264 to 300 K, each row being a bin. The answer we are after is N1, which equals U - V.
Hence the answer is 1836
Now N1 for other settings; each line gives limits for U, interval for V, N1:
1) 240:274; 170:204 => -2635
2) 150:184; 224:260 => 2913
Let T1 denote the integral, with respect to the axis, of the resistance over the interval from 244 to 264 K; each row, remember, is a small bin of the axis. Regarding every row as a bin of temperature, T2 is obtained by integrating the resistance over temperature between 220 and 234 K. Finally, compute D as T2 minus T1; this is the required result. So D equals -223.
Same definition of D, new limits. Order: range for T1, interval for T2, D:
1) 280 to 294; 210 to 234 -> 2165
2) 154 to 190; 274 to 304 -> -3285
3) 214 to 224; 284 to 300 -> 1108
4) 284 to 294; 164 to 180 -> 1892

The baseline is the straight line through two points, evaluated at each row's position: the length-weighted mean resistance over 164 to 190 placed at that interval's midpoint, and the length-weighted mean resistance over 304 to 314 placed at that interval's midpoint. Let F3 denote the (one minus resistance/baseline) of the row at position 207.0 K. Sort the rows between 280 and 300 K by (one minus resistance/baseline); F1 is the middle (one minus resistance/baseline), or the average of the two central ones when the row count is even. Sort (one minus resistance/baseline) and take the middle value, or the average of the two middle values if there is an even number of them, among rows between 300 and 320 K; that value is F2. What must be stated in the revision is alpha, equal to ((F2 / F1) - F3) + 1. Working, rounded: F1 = -0.06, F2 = -0.013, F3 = 0.02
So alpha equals 1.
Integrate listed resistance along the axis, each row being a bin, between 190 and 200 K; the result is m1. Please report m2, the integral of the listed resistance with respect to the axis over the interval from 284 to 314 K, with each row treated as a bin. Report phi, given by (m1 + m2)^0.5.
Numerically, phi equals 91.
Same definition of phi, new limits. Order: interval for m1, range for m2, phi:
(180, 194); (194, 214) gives 88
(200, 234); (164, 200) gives 125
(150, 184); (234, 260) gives 111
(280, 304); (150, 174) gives 104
